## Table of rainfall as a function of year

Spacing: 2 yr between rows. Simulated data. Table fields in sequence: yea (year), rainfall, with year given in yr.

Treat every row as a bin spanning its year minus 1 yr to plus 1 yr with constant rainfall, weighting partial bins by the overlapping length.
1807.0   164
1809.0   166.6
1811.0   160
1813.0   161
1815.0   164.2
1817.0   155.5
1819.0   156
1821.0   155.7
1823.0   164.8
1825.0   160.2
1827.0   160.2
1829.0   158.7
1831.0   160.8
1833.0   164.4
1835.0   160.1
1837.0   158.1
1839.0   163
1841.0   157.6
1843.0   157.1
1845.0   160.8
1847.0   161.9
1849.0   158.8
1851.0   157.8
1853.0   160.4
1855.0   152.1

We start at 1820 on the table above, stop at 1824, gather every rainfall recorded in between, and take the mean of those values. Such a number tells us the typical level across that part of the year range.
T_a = 160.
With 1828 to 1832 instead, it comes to 160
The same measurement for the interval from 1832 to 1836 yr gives 162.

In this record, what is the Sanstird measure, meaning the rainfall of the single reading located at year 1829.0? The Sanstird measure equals 158.7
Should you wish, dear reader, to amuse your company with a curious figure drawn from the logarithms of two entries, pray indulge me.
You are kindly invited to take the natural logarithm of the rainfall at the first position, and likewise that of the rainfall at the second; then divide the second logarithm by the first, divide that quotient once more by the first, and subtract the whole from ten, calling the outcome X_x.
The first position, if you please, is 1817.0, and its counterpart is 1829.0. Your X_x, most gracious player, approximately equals 9.801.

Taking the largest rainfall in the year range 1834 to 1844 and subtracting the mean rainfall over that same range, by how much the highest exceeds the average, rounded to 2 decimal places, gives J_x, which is 3.82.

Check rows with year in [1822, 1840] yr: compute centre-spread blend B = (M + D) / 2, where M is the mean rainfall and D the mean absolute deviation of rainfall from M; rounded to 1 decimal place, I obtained 81.5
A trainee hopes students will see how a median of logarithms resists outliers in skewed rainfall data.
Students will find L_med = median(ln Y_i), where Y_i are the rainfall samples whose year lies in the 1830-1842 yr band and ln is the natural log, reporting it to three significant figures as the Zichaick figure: 5.08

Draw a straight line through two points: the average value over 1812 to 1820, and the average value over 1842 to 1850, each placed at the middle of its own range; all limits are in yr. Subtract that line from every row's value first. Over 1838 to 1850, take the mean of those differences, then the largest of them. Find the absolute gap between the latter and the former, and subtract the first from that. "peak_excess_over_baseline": 3.0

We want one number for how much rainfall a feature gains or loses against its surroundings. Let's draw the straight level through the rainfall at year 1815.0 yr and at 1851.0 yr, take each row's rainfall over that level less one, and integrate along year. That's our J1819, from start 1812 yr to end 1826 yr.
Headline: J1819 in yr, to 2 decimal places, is -0.33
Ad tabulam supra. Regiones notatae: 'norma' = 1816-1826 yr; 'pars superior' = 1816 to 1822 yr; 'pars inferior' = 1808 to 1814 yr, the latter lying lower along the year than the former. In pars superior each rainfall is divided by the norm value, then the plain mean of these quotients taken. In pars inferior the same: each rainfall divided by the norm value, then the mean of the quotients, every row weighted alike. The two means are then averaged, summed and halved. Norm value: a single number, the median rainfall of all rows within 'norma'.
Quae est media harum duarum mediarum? 1.02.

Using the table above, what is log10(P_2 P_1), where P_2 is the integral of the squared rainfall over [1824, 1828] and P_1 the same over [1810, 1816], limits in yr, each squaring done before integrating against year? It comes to 10.2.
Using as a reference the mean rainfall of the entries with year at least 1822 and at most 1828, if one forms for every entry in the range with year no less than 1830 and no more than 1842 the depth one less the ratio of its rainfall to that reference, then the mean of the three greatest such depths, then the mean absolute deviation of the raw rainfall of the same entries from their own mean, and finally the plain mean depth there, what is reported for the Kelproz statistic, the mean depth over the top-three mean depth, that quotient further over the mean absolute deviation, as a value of 0.16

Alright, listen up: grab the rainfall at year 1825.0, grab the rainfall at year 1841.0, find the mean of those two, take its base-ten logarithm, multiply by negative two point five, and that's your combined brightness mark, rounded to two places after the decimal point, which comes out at -5.50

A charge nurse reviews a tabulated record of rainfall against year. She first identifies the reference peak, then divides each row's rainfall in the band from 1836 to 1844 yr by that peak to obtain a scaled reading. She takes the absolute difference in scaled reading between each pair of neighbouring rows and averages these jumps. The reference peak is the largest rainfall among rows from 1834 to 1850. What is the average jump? 0.022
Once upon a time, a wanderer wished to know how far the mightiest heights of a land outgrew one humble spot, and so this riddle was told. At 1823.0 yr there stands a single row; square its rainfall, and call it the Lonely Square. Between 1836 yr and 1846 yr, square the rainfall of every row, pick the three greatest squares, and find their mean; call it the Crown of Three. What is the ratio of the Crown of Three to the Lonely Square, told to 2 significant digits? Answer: 0.95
